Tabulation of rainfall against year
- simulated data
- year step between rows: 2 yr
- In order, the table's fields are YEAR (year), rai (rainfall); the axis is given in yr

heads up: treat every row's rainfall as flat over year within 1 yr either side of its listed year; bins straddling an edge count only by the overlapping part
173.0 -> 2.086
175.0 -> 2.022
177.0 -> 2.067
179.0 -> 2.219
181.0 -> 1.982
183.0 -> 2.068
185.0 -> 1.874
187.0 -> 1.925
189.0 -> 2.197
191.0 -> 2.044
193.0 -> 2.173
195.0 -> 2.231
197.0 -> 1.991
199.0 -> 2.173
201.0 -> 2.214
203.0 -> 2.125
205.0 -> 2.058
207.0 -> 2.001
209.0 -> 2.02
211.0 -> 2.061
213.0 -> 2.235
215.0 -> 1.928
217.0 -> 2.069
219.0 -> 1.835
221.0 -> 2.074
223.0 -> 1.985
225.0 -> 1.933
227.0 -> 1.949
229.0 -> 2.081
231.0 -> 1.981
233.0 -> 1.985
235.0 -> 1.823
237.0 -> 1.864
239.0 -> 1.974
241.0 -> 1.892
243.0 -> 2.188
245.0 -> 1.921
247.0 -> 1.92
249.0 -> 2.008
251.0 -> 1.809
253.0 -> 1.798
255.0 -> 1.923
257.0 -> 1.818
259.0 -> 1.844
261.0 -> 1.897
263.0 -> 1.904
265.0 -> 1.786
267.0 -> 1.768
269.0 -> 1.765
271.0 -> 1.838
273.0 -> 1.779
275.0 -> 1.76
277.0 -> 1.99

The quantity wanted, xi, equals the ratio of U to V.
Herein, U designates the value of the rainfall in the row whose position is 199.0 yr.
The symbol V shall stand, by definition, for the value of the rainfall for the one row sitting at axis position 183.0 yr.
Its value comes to 1.05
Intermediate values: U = 2.173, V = 2.068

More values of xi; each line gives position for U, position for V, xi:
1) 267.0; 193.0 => 0.81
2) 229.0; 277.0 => 1.05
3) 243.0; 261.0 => 1.15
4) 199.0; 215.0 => 1.13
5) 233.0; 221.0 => 0.96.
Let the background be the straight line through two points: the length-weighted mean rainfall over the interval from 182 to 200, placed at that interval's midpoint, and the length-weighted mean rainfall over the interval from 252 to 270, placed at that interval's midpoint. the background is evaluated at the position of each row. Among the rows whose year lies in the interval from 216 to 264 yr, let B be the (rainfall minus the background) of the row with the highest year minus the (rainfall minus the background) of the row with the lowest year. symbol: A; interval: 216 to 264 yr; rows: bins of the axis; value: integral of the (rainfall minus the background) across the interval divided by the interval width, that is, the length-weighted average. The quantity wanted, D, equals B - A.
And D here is -0.037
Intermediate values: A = 0.030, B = -0.01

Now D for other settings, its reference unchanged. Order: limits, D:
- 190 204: 0.041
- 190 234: 0.036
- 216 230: 0.029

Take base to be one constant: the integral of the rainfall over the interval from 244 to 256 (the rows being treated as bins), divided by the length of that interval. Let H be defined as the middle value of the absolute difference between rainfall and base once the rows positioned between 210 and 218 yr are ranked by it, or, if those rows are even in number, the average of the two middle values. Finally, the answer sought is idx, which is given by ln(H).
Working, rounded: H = 0.17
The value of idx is -1.8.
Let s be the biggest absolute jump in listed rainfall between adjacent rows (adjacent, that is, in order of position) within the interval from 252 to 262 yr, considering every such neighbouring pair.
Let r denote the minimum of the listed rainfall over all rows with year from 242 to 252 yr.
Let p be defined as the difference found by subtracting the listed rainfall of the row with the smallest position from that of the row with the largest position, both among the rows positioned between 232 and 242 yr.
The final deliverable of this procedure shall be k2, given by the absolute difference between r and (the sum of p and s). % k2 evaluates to 1.78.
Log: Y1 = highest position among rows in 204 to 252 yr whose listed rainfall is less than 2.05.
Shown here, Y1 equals 251.0 yr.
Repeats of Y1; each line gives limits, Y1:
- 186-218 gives 215.0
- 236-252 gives 251.0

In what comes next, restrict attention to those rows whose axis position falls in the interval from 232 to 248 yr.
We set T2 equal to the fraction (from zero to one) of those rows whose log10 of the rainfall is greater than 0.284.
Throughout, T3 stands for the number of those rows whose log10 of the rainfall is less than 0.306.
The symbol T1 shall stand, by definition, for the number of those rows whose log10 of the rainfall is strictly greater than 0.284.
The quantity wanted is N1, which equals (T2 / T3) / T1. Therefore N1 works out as 0.018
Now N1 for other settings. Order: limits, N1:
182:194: 0.083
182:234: 0.003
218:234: 0.021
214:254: 0.003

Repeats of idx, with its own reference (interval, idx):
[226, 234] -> -2.4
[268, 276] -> -2.1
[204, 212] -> -1.9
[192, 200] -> -1.3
